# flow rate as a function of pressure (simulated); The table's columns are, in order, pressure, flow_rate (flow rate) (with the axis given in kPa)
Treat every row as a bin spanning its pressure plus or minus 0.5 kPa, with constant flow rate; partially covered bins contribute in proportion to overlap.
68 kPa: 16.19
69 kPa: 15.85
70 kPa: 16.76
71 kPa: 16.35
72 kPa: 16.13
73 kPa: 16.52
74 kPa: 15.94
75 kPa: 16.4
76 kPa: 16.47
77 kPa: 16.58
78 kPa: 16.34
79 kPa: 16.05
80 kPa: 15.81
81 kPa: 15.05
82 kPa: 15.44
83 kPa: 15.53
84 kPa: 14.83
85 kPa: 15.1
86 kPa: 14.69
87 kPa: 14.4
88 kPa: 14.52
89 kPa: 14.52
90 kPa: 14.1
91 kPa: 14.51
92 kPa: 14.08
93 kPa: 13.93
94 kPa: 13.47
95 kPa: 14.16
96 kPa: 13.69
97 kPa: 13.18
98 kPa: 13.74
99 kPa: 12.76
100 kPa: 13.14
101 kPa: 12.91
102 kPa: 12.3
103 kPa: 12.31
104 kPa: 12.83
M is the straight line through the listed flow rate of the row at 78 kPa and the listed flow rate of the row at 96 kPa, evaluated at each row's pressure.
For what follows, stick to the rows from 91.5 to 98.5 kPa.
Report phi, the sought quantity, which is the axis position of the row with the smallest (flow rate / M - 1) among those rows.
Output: 94 kPa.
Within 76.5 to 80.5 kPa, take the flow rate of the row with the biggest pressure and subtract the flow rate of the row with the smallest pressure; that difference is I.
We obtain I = -0.8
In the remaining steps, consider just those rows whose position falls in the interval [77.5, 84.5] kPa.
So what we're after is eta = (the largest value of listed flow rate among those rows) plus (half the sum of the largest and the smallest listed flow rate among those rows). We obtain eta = 32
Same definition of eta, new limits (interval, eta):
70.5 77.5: 33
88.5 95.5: 29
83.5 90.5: 30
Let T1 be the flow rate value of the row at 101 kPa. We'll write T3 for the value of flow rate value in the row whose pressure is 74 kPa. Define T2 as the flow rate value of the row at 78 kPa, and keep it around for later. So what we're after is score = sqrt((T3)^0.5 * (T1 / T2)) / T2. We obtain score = 0.109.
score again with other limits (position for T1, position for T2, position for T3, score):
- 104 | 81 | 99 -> 0.116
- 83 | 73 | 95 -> 0.114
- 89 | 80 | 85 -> 0.119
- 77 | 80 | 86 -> 0.127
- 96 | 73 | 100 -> 0.105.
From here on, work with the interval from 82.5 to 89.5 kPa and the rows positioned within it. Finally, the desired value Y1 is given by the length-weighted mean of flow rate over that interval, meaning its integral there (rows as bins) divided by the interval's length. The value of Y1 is 14.8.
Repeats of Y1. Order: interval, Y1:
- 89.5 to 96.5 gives 14.0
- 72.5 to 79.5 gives 16.3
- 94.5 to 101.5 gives 13.4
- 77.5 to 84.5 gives 15.6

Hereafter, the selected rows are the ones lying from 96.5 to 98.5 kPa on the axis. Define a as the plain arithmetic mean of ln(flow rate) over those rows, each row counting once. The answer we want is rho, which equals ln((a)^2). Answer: 1.91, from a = 2.60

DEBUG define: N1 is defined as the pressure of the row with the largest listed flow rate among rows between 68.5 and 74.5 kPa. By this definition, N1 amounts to 70 kPa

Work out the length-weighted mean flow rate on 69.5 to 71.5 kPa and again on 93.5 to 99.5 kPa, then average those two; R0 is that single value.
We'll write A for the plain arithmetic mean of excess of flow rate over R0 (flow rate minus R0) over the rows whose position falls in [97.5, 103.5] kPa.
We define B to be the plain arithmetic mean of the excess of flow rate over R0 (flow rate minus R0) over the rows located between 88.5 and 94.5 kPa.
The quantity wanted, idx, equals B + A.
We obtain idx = -3.1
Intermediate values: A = -2.2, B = -0.9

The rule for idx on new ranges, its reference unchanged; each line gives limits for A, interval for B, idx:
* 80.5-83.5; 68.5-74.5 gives 1.5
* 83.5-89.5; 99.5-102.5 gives -2.6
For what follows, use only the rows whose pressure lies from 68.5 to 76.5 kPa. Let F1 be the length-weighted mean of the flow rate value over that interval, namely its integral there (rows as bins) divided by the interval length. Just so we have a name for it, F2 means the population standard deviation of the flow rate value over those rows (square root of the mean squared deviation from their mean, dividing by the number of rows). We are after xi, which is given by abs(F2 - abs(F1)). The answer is 16.0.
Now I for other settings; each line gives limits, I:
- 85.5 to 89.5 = -0.2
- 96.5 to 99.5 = -0.4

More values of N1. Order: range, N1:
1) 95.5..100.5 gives 98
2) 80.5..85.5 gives 83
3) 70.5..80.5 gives 77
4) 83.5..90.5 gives 85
